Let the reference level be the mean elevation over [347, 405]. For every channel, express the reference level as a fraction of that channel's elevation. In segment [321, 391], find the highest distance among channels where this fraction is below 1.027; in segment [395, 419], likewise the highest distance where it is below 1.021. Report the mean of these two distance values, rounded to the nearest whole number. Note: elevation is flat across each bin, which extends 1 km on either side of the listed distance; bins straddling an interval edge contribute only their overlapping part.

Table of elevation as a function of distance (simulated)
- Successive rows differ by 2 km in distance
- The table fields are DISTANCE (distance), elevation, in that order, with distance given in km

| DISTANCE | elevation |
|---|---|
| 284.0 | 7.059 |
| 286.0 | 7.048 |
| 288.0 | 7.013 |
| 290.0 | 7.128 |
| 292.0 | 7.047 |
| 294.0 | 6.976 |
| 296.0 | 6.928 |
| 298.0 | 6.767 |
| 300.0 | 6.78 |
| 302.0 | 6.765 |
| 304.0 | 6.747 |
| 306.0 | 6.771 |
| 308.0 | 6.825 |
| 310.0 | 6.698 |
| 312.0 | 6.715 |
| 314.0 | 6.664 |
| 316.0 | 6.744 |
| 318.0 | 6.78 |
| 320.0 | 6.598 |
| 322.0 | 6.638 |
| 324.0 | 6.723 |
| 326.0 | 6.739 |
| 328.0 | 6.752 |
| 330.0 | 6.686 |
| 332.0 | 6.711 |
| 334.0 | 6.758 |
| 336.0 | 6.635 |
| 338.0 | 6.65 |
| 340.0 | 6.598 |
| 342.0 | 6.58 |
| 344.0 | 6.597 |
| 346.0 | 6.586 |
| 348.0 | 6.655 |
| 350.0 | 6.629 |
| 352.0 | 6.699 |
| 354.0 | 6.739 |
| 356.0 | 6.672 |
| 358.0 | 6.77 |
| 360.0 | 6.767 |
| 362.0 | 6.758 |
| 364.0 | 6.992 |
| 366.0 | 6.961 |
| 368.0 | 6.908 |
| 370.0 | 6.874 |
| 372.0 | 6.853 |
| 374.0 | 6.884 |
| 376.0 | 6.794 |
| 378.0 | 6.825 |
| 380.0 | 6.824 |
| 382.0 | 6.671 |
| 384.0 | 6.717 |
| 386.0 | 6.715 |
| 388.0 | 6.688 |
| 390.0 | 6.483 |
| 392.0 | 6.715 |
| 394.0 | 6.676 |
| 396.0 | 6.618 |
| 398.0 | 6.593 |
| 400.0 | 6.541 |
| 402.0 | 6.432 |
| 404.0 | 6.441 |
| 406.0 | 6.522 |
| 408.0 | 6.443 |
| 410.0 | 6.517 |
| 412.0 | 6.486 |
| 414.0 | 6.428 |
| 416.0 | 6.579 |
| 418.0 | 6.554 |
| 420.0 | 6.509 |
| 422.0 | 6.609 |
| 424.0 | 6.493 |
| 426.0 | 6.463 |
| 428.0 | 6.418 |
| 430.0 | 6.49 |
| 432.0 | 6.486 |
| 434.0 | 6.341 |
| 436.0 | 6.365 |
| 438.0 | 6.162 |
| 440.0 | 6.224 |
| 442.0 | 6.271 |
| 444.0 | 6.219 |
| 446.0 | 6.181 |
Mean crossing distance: 393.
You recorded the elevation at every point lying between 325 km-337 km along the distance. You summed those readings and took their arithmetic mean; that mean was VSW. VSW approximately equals 6.71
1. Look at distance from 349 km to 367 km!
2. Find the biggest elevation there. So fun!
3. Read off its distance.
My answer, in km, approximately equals 364.0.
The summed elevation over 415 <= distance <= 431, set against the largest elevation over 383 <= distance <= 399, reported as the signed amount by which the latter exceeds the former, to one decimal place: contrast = -45.4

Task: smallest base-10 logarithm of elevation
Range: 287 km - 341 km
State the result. 0.819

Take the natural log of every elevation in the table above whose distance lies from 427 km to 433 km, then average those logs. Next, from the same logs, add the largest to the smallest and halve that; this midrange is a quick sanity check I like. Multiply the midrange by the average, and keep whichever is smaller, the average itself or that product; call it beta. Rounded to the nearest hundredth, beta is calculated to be 1.87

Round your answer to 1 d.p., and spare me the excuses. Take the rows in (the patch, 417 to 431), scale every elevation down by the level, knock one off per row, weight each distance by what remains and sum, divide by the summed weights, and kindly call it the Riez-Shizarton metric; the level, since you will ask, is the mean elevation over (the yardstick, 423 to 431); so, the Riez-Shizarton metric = 420.2 km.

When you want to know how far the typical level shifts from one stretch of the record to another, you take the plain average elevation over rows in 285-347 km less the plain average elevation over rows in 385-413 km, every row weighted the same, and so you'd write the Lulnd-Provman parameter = 0.20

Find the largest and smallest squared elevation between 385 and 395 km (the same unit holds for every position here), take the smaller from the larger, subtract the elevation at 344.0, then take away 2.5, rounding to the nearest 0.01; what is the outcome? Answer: -6.04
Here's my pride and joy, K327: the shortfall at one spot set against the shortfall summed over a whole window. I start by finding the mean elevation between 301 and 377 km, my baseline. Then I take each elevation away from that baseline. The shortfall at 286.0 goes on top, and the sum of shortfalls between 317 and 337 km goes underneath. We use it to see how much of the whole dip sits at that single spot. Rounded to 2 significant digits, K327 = -0.96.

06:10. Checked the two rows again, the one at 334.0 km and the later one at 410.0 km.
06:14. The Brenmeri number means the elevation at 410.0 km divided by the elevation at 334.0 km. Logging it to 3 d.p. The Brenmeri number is 0.964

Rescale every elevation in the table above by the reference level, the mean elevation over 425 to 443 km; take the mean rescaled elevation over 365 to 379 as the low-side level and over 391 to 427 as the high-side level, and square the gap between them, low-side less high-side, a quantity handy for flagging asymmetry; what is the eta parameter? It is 0.0028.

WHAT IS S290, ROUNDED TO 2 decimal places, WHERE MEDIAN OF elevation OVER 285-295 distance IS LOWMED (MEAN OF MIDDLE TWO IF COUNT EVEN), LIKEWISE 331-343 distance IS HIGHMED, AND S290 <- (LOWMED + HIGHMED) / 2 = 6.84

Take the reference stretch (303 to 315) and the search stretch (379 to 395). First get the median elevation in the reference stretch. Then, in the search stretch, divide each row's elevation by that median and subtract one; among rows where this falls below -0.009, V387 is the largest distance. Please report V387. 390.0 km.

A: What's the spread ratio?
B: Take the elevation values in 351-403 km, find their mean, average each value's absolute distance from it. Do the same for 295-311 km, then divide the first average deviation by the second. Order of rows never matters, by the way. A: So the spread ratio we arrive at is 2.3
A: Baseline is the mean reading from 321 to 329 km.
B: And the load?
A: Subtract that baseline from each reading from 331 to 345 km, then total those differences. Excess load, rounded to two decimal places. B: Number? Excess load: -0.46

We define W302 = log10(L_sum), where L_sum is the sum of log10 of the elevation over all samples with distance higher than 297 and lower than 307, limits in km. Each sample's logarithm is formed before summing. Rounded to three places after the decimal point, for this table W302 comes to 0.618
